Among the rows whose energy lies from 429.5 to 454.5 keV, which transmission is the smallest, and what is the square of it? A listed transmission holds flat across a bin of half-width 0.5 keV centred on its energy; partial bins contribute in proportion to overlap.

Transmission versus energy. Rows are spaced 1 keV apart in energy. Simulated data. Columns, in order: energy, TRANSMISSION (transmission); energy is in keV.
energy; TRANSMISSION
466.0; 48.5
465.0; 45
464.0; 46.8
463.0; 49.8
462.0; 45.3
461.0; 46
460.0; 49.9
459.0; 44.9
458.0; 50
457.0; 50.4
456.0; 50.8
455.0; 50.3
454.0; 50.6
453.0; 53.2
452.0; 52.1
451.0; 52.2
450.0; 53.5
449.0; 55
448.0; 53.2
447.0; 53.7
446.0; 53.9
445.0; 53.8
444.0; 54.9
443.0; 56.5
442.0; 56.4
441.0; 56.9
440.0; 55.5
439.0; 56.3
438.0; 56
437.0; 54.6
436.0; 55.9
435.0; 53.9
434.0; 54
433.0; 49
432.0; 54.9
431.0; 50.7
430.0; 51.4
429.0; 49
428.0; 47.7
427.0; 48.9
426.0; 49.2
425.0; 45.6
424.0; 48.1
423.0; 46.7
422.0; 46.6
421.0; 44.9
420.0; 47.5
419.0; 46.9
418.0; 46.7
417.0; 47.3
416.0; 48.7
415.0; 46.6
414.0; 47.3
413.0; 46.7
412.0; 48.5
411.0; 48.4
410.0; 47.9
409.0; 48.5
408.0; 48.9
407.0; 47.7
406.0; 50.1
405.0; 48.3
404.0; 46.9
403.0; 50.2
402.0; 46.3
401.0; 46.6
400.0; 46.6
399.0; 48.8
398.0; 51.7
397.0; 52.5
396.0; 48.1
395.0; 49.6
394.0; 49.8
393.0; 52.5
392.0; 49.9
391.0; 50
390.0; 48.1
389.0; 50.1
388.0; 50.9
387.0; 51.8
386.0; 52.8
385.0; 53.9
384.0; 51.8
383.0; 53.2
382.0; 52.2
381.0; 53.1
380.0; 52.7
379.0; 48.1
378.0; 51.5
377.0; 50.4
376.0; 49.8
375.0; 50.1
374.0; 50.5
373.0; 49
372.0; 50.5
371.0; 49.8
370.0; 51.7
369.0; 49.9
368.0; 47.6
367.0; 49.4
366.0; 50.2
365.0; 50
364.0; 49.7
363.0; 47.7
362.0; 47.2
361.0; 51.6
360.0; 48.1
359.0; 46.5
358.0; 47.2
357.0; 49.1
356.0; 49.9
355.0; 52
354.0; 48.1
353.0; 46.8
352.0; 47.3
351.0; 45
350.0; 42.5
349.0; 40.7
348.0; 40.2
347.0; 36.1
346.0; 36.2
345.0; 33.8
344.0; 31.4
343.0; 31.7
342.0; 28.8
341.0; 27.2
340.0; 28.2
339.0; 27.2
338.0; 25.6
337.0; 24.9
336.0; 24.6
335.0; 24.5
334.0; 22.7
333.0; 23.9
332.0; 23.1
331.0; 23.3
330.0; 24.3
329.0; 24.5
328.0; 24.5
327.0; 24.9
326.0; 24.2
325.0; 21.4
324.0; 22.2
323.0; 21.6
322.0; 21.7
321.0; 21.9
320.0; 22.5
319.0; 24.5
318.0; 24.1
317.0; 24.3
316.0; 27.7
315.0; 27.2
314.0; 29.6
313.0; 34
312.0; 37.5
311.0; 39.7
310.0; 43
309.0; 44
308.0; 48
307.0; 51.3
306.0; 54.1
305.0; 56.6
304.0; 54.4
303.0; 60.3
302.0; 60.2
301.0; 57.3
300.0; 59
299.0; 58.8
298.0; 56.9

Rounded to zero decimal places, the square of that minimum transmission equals 2401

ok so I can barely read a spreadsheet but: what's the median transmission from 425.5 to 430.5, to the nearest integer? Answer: 49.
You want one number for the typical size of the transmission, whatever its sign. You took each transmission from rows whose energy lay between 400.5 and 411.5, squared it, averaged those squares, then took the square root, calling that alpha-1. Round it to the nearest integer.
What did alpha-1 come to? 48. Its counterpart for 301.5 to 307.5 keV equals 56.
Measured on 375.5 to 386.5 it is 52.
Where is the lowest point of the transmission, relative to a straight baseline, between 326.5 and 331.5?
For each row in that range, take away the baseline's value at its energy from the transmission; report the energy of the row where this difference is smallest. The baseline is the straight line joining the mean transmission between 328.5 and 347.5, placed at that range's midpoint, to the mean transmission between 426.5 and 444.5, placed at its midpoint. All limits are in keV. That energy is 331.0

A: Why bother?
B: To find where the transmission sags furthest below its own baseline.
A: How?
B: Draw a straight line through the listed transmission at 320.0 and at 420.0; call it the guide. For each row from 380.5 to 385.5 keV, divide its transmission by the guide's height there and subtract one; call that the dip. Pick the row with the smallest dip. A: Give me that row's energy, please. 384.0 keV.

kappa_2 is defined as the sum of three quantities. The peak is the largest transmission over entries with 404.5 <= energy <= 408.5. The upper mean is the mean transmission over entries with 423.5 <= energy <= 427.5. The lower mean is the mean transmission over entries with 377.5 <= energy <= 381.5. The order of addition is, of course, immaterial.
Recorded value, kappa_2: 149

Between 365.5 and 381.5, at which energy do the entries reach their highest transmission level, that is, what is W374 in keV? 381.0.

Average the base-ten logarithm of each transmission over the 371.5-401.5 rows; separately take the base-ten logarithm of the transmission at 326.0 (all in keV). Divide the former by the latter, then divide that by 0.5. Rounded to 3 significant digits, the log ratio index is 2.46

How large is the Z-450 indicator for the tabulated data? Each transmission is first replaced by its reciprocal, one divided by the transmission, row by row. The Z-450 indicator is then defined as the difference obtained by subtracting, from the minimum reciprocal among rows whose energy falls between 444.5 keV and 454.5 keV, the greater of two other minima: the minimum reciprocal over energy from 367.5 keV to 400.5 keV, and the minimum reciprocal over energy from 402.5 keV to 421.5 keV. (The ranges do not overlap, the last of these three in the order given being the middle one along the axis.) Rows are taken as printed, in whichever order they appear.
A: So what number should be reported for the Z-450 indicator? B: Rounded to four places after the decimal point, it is -0.0017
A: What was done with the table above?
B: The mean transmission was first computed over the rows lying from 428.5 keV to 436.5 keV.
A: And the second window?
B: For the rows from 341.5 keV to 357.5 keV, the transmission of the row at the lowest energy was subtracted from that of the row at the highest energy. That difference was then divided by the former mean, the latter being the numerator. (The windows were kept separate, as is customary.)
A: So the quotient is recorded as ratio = 0.39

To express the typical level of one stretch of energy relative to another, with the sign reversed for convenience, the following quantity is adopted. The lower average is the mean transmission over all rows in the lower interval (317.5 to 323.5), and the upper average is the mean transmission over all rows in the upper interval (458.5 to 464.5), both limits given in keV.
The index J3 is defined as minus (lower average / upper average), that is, -0.48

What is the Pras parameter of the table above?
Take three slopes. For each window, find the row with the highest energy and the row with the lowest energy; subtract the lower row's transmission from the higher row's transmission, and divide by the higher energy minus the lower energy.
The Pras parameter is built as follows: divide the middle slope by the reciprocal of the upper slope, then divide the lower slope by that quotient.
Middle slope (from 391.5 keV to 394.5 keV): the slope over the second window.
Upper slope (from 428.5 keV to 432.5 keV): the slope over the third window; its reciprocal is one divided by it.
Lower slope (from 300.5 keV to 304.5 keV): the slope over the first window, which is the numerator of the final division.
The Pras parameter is 10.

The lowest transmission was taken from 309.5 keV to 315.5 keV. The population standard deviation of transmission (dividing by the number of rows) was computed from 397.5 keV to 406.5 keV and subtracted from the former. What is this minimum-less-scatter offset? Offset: 25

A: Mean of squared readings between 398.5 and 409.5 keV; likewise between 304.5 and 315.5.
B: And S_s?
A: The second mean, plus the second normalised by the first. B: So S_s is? 1874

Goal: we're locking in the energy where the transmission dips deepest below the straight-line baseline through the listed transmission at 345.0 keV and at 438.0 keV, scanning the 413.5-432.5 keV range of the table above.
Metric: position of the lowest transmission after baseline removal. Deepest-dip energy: 425.0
